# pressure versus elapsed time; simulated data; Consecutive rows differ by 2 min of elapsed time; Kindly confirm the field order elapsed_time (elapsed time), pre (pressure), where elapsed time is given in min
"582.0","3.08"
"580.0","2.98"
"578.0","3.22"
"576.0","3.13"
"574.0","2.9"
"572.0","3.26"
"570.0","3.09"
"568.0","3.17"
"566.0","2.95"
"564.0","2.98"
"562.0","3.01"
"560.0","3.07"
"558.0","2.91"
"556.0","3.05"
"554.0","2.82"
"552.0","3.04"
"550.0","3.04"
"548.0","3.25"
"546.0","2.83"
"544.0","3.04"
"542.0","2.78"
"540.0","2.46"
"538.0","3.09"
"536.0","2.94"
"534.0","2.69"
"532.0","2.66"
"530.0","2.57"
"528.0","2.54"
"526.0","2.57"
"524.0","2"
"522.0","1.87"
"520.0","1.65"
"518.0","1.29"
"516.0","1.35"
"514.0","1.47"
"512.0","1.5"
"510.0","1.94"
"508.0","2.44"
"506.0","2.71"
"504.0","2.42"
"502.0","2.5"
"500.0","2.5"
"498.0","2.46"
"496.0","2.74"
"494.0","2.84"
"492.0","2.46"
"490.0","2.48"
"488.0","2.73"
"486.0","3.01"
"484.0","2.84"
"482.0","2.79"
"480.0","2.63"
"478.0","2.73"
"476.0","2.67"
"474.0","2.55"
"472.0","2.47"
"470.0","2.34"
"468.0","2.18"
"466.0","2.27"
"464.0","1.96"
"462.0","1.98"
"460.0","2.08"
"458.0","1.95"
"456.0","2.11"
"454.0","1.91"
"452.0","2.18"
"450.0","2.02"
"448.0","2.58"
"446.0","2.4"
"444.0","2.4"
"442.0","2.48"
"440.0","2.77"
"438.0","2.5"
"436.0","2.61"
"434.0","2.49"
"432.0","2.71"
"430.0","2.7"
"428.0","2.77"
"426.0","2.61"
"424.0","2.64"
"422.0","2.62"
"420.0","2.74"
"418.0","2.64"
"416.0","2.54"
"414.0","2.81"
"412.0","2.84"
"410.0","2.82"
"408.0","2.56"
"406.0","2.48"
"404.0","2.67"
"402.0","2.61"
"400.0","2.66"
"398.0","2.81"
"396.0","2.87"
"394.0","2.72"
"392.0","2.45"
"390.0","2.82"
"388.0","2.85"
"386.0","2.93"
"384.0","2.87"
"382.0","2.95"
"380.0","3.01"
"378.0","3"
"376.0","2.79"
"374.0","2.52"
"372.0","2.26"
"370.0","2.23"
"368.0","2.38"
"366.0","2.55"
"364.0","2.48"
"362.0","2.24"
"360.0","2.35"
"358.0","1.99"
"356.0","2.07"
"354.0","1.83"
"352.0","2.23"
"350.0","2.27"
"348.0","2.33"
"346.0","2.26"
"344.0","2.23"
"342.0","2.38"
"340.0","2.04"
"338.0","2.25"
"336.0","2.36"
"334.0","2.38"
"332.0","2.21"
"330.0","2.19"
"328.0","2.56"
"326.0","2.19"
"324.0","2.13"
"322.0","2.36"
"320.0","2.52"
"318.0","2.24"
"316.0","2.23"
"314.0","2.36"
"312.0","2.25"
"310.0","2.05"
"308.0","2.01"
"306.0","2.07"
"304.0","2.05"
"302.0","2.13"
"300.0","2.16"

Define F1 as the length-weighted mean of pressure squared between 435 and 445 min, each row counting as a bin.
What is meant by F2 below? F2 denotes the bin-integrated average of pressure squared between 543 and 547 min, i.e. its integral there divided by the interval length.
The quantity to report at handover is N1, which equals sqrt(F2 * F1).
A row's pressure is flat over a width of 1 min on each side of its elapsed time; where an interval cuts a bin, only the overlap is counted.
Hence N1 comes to 7.5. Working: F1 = 6.5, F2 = 9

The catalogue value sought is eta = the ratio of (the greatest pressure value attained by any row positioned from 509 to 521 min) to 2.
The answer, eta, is 0.97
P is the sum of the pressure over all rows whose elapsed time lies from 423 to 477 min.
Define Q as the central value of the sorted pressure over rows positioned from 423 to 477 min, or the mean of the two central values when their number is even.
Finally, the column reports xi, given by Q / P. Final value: 0.038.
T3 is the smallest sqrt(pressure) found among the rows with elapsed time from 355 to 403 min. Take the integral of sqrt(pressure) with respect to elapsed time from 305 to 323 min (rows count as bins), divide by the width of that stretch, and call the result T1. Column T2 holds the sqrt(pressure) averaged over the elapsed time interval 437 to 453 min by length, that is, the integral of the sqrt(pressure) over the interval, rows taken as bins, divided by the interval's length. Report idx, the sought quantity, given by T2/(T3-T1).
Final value -19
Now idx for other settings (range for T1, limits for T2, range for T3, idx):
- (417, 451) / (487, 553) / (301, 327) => -8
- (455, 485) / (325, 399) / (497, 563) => -4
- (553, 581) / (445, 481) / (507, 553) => -2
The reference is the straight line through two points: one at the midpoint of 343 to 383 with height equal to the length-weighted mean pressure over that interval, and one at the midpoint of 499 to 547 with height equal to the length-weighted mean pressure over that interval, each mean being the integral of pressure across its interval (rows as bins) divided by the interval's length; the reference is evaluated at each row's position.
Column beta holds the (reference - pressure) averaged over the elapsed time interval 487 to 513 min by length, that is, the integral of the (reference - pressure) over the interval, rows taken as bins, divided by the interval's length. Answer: -0.1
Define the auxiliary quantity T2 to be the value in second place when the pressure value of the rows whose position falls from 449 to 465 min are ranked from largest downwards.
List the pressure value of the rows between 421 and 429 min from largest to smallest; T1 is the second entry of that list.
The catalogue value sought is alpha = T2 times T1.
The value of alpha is 5.6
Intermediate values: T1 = 2.64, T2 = 2.11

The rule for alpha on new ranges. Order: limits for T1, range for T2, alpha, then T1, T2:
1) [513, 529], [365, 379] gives 7.1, 2.54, 2.79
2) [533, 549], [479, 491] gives 8.8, 3.09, 2.84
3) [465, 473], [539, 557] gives 7.1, 2.34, 3.05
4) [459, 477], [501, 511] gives 6.4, 2.55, 2.5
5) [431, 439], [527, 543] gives 7.7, 2.61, 2.94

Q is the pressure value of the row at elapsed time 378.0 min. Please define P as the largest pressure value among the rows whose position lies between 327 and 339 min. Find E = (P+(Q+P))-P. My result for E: 5.56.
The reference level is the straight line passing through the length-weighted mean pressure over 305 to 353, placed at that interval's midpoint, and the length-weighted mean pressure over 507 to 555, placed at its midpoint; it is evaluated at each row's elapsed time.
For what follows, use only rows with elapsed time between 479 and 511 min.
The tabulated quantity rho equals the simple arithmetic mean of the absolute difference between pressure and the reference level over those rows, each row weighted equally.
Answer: 0.27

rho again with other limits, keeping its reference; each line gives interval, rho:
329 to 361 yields 0.11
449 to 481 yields 0.26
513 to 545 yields 0.50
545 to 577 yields 0.60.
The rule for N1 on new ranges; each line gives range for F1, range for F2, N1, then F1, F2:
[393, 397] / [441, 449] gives 6.9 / 7.8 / 6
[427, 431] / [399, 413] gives 7.3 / 7.5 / 7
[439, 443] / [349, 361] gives 5.6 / 6.9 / 5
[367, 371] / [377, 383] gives 6.9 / 5.3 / 9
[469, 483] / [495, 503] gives 6.6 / 6.8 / 7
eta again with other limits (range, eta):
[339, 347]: 1.19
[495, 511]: 1.37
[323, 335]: 1.28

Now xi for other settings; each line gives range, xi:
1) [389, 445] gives 0.036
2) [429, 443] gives 0.143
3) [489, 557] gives 0.030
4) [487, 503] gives 0.121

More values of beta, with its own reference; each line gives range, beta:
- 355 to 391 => -0.2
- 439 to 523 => 0.0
